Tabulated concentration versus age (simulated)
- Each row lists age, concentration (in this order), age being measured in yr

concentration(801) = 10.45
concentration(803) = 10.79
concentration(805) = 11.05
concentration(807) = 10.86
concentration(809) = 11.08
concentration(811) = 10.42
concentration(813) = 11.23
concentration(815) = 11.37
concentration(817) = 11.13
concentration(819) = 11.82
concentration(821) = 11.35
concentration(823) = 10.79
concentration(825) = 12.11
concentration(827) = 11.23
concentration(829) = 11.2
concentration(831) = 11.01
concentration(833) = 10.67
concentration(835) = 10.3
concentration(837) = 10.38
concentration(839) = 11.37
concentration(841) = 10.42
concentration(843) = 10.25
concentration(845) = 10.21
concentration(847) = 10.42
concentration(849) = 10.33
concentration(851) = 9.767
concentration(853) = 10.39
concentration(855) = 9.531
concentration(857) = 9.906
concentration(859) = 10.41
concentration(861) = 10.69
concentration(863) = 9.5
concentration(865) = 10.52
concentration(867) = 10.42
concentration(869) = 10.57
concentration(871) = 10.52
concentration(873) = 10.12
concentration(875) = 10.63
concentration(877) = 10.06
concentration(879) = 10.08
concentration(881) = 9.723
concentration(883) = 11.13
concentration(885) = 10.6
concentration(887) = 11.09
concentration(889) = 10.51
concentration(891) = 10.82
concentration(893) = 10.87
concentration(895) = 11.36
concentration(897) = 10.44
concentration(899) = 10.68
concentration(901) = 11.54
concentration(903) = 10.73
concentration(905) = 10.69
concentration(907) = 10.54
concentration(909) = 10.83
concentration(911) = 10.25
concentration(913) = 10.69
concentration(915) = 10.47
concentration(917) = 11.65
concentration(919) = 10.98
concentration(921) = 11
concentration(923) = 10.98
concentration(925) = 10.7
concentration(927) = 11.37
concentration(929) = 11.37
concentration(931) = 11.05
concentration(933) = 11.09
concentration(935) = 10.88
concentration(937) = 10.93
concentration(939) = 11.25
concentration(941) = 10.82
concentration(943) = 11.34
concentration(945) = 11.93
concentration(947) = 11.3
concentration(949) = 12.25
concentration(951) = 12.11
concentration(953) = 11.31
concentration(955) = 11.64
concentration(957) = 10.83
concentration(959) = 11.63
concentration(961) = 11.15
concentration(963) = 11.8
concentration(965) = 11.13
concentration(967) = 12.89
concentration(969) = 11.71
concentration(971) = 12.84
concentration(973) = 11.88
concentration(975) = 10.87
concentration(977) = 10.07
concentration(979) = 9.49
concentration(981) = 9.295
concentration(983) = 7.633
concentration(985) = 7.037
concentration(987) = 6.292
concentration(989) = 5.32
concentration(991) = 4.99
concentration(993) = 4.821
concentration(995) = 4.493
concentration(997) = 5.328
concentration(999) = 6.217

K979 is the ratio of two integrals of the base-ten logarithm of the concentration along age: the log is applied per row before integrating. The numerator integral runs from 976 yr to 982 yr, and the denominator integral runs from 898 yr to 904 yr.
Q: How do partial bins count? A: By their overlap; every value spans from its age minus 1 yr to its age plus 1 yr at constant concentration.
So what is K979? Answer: 0.94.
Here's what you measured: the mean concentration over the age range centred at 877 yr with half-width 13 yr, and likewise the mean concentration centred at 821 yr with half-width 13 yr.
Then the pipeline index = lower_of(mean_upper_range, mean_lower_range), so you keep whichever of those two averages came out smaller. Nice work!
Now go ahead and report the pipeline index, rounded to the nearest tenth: 10.5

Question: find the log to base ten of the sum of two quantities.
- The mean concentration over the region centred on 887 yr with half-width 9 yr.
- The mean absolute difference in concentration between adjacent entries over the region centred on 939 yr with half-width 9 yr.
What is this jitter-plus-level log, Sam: 1.04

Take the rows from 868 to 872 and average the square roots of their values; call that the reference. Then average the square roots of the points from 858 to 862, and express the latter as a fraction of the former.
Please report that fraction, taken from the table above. 1.00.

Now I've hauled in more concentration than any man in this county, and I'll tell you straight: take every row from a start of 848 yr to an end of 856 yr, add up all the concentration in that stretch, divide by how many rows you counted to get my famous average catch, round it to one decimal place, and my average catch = 10.0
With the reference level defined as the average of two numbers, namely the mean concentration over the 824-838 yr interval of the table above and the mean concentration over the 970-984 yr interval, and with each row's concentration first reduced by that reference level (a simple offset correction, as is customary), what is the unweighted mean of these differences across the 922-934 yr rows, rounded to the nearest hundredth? 0.45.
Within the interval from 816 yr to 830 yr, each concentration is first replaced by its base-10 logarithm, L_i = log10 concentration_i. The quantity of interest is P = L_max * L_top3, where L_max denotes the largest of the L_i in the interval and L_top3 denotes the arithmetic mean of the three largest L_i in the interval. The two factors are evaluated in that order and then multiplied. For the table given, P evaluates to 1.16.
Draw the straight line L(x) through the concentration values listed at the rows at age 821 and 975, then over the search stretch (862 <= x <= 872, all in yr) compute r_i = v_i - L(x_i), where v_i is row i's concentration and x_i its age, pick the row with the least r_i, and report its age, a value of 863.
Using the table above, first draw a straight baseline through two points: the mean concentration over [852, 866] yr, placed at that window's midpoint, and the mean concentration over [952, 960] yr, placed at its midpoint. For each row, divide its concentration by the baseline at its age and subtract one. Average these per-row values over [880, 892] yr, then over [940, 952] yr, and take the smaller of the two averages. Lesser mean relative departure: 0.016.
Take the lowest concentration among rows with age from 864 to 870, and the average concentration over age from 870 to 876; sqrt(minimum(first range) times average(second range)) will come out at 10.4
